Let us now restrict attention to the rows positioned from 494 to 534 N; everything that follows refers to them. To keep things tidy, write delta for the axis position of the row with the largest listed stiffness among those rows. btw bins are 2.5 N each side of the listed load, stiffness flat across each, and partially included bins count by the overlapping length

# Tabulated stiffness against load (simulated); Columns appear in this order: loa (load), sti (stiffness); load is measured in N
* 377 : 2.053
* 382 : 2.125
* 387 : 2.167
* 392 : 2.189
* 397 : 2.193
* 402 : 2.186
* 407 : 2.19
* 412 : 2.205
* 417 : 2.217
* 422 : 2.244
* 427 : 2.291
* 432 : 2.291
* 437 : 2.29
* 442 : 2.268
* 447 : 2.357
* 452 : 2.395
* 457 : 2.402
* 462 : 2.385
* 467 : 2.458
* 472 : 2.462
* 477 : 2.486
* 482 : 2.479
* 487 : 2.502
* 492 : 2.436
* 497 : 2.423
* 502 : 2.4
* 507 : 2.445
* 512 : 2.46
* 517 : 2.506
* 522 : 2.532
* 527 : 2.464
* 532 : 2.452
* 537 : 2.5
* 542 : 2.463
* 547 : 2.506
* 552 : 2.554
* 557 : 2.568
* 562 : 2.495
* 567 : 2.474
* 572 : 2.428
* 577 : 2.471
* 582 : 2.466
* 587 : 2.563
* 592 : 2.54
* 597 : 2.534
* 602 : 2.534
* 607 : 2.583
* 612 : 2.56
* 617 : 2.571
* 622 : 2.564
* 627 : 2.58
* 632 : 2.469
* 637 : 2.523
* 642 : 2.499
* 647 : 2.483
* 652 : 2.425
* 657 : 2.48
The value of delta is 522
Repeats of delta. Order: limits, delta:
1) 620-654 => 627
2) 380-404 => 397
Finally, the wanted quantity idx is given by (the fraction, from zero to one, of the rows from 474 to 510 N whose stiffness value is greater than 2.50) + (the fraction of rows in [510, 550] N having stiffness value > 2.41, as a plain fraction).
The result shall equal 1.1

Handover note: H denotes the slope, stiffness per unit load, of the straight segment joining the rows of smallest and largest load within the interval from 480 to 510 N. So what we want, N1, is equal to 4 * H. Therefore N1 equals -0.005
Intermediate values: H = -0.0014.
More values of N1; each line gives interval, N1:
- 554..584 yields -0.016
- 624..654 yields -0.025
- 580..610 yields 0.019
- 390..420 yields 0.004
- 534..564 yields -0.001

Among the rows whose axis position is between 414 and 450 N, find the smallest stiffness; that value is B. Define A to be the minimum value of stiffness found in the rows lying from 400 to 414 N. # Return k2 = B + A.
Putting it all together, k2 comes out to 4.40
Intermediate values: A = 2.186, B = 2.217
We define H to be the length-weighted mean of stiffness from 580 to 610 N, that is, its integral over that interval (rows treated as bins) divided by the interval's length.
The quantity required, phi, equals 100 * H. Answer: 254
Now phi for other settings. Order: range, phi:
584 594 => 255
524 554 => 249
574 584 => 247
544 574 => 250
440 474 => 239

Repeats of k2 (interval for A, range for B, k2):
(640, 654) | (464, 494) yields 4.86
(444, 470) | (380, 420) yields 4.48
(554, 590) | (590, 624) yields 4.96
